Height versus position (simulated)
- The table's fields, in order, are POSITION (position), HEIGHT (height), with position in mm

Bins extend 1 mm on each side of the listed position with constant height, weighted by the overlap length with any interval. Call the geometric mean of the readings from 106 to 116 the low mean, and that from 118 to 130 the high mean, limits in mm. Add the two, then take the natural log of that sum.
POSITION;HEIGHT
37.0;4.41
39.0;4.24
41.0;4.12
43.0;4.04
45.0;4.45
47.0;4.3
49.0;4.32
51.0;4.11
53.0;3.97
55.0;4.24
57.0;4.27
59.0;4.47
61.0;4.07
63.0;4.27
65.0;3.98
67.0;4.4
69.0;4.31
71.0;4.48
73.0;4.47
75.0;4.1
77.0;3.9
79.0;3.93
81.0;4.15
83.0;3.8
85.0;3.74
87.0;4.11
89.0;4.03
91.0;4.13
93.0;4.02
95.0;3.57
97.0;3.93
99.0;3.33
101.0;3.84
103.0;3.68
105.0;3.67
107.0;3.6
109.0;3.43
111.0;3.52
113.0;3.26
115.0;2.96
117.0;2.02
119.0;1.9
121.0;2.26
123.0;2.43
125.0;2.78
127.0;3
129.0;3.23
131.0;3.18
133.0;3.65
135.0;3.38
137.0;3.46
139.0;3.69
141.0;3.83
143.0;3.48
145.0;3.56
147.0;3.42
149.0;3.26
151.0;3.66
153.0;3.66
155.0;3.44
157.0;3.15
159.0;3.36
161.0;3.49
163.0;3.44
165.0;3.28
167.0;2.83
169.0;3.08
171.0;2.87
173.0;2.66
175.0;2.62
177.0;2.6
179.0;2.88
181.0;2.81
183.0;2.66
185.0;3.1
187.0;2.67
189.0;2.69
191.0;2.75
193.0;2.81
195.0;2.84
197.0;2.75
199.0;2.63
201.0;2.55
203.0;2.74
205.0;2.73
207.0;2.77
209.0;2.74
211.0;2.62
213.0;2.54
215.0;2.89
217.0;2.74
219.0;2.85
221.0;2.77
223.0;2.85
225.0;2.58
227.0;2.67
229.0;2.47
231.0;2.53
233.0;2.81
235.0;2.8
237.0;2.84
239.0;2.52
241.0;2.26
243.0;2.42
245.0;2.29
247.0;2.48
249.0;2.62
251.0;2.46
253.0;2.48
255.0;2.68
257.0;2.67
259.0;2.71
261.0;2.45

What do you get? 1.78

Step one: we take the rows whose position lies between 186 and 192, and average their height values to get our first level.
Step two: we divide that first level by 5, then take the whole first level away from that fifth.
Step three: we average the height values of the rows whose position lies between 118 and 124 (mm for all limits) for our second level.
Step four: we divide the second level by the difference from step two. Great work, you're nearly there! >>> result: -1.02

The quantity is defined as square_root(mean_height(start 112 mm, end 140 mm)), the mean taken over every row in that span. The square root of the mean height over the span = 1.72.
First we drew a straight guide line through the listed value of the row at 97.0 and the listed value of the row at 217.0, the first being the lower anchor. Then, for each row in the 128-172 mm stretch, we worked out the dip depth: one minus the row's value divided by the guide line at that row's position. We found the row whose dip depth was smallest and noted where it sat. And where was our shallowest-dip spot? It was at 141.0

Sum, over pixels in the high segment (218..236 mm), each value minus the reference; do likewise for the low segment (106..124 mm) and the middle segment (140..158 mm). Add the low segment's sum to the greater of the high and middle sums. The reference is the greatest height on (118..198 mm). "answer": -12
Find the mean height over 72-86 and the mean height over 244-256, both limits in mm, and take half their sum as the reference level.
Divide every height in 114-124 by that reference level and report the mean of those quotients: 0.71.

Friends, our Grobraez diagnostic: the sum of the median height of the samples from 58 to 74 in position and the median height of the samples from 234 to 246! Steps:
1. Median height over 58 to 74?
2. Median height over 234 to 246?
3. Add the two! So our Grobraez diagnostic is 6.8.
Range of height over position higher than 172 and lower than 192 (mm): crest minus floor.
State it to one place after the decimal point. 0.5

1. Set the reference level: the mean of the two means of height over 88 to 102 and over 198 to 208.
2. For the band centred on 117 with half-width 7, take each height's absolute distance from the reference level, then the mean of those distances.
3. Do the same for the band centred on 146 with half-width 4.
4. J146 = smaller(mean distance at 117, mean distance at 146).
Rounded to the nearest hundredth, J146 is 0.17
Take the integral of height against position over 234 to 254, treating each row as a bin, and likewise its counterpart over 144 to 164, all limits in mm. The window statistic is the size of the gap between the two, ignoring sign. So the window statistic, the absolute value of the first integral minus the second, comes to 19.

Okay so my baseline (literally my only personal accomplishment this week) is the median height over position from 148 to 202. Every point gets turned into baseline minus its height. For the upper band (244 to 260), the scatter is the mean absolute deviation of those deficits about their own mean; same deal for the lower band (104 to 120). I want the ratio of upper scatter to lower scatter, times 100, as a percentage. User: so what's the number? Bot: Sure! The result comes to 22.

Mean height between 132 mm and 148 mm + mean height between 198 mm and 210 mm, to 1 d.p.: 6.3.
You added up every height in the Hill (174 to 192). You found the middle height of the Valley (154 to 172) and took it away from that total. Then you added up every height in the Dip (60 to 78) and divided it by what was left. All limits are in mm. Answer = 1.77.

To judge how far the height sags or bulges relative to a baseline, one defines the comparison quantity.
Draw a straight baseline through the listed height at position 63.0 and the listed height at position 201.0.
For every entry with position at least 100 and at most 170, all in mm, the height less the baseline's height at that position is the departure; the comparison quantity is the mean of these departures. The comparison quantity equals -0.12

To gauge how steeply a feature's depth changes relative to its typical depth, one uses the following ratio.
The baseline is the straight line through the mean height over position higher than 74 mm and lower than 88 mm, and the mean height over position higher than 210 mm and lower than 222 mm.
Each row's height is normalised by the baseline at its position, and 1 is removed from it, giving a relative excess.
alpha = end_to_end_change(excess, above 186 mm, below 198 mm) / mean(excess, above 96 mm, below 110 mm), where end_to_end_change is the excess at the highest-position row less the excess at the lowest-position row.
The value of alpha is -1.7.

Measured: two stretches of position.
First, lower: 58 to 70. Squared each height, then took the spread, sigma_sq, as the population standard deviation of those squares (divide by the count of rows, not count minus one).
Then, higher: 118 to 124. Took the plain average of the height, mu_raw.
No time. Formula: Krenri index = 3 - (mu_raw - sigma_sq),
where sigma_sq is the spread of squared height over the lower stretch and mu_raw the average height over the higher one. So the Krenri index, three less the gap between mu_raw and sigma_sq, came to 2.3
